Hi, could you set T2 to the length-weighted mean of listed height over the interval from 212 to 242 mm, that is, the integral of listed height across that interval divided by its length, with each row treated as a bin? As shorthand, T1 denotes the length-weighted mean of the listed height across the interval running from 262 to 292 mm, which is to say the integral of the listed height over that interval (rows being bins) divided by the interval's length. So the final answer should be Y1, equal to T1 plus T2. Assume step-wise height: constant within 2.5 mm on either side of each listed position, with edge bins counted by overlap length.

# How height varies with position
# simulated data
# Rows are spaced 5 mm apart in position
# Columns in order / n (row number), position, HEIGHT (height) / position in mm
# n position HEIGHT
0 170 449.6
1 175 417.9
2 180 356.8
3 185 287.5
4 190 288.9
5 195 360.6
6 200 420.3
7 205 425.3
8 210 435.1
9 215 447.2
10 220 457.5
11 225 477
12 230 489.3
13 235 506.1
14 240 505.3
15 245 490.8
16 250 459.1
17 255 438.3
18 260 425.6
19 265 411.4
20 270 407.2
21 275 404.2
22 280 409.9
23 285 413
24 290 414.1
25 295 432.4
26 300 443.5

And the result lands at 889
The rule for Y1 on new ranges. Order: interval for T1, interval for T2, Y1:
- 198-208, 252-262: 857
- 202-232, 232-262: 926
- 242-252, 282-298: 898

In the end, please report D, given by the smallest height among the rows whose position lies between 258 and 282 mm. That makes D 404.2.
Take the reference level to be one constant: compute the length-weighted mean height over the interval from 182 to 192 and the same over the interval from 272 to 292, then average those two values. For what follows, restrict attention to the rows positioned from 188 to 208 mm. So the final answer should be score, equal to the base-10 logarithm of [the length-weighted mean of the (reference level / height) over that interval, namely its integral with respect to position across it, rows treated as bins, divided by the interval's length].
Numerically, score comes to -0.02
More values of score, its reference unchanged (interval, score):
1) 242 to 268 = -0.10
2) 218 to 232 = -0.13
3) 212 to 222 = -0.11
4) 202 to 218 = -0.09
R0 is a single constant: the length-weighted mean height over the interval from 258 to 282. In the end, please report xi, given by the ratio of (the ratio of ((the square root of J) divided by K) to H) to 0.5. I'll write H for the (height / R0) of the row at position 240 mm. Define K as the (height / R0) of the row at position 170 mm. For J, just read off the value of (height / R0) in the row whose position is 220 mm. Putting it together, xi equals 1.57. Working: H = 1.23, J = 1.11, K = 1.09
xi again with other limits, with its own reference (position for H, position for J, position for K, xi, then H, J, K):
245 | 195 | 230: 1.32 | 1.19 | 0.88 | 1.19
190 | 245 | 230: 2.62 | 0.70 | 1.19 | 1.19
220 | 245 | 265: 1.96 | 1.11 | 1.19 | 1.00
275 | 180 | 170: 1.73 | 0.98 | 0.87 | 1.09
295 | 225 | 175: 2.02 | 1.05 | 1.16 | 1.02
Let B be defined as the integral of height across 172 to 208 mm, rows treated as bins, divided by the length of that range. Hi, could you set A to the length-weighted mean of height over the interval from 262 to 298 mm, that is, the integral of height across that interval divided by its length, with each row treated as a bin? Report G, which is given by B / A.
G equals 0.89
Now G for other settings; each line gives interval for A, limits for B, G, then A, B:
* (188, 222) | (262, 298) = 1.02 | 406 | 414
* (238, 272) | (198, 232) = 1.00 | 448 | 450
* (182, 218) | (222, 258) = 1.26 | 381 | 480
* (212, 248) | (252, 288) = 0.87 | 481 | 416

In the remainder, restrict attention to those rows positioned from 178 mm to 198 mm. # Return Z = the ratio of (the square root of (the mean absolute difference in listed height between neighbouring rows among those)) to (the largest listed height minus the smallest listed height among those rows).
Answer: 0.094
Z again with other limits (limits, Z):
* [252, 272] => 0.104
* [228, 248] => 0.195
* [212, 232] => 0.089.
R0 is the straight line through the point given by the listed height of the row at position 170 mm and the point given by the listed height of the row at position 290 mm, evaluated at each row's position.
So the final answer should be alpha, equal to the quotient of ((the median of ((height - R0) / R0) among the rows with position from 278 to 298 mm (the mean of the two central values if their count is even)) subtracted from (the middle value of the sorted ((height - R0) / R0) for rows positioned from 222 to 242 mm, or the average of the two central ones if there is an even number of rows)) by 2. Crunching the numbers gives 0.08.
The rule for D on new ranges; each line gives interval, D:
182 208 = 287.5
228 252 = 459.1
